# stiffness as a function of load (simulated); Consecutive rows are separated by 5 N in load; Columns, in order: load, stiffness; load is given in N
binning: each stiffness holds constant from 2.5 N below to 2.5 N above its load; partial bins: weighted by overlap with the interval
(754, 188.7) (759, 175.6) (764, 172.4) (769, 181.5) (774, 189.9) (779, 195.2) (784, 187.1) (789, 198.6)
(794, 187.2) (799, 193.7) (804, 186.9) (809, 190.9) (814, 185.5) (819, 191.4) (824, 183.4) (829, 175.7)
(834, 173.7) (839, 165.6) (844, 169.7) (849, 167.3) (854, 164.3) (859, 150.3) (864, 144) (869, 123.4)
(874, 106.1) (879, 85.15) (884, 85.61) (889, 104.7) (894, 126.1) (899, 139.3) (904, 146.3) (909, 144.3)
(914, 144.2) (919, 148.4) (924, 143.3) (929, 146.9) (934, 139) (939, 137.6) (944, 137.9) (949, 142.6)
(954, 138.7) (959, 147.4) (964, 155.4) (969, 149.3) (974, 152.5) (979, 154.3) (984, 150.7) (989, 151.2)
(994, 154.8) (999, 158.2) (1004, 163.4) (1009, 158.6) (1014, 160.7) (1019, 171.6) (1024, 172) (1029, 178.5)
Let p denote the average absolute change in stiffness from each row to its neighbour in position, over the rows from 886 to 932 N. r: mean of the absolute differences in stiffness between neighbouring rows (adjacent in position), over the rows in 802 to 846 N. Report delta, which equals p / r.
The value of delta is 1.3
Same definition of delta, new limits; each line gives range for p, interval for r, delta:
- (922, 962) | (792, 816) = 0.8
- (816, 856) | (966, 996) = 2.0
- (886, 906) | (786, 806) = 1.7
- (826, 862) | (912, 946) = 1.5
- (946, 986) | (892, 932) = 1.0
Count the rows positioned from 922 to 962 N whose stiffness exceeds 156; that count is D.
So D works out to 0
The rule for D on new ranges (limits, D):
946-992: 0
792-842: 10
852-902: 1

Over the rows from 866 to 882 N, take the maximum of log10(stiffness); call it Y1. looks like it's 2.09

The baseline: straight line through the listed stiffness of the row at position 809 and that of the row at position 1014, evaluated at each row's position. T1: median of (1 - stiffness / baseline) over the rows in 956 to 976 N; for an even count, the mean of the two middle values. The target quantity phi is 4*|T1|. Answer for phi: 0.4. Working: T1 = 0.10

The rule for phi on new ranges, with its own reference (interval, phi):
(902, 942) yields 0.7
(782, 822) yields 0.0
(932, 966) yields 0.7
